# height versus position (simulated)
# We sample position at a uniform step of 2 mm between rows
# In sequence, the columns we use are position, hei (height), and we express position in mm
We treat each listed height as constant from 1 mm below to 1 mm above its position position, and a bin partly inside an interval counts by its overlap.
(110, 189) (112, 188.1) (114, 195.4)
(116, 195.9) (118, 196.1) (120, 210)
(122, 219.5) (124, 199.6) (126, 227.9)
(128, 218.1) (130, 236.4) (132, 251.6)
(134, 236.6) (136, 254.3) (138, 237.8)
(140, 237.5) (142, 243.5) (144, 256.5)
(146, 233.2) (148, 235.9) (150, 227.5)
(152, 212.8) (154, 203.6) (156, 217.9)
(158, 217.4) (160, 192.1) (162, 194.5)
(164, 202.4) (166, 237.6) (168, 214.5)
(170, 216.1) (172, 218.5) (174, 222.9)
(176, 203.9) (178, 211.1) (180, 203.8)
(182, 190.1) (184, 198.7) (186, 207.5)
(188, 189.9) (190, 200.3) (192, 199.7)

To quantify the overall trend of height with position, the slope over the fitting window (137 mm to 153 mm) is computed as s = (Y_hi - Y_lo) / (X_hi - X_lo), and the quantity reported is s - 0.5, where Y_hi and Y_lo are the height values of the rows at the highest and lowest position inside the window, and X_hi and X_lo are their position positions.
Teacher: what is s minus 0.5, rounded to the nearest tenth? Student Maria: -2.3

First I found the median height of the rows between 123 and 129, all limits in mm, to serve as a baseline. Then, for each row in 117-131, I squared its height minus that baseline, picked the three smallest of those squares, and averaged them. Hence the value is 23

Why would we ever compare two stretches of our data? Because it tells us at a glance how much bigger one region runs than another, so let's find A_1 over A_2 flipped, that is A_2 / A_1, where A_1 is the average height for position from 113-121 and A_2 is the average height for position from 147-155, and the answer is 1.10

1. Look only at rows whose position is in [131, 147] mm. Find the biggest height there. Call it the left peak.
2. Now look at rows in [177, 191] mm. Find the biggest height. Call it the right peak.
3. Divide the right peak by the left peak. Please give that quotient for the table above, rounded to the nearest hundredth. 0.82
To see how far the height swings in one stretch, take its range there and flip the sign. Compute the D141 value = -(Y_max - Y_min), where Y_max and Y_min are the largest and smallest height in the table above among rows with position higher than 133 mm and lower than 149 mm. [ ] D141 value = -23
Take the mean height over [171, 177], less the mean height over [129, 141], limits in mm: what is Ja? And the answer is -27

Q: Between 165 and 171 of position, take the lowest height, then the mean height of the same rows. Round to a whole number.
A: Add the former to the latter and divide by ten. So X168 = 44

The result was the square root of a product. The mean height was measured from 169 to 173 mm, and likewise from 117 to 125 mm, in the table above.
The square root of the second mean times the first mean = 212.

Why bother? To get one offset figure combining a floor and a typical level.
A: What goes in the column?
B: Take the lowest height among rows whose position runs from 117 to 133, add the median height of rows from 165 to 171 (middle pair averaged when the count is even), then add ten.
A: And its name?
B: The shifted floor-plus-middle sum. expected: 422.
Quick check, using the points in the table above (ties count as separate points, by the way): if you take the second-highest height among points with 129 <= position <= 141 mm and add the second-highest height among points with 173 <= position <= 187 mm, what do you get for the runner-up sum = 463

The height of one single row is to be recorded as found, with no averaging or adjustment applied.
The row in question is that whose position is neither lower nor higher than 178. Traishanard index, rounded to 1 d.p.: 211.1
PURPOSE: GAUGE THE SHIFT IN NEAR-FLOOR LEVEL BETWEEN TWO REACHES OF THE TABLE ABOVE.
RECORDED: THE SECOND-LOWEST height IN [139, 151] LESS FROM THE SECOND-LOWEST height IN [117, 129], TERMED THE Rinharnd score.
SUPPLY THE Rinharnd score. -34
